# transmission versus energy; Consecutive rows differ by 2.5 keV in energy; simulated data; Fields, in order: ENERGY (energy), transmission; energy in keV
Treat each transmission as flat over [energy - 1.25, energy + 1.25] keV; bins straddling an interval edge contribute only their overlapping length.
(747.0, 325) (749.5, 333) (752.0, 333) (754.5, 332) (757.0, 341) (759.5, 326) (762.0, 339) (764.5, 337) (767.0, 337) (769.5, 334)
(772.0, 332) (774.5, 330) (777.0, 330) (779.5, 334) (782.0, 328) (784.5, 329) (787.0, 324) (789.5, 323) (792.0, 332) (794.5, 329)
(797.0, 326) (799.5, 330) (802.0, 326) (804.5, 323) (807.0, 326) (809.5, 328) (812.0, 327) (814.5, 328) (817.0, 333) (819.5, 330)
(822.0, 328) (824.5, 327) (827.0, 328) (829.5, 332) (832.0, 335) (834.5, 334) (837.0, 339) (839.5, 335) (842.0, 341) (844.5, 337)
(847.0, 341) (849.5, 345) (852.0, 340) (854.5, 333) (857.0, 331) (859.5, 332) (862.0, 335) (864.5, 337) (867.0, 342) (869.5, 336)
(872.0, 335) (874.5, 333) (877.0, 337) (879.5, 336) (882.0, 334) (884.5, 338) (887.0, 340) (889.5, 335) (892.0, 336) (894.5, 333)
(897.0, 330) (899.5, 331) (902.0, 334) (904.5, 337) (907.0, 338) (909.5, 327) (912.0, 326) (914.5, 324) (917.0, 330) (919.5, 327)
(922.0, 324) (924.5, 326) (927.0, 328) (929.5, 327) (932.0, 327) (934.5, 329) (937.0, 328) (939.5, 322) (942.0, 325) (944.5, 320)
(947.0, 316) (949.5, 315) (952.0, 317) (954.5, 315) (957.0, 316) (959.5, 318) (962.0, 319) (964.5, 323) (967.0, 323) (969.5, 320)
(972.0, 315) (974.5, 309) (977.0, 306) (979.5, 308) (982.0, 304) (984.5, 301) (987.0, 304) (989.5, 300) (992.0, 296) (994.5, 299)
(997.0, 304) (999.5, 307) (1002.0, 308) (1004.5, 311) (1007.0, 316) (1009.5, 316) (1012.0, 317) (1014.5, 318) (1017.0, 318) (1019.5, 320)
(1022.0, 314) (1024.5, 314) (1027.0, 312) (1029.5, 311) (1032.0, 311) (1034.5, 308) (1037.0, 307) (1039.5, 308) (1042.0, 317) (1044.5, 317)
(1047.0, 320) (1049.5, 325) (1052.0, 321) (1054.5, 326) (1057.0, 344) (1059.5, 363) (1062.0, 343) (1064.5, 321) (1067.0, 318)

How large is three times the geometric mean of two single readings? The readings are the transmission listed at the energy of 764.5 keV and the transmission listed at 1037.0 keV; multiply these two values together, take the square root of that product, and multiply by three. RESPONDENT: 965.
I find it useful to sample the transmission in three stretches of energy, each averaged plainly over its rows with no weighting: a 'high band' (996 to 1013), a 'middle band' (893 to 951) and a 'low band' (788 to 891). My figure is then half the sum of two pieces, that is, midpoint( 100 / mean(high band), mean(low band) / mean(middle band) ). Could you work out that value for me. 0.670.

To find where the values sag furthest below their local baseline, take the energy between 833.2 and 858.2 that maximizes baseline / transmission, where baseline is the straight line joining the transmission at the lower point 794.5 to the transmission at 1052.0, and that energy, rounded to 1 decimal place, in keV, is 857.0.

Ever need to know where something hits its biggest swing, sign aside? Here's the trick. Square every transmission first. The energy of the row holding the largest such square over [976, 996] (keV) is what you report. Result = 979.5 keV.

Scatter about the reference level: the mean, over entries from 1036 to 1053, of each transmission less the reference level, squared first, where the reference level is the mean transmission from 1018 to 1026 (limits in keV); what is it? 38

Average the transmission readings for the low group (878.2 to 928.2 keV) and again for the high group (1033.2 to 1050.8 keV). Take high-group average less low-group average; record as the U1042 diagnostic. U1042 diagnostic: -17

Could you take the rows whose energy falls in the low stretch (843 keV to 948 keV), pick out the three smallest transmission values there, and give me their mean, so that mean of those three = 319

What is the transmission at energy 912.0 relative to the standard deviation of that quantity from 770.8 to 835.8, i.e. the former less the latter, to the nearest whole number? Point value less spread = 323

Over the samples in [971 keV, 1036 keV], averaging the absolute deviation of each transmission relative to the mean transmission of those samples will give 5.3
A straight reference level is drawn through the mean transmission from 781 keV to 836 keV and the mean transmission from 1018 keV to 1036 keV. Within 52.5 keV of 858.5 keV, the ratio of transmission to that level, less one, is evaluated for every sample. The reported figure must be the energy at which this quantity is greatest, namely 849.5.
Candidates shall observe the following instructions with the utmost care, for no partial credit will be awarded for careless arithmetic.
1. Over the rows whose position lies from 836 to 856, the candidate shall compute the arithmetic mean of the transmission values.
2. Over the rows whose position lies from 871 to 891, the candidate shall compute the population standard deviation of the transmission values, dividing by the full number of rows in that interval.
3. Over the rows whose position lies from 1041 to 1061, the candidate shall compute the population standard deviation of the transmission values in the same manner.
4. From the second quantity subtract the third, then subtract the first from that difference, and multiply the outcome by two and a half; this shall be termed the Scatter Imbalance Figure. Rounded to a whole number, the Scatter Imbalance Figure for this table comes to -880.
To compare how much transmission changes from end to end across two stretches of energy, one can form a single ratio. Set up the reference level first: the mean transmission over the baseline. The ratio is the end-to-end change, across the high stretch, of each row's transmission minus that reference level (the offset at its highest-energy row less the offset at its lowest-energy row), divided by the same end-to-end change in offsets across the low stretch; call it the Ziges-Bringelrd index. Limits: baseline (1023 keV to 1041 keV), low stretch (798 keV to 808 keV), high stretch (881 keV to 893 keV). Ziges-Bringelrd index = -0.50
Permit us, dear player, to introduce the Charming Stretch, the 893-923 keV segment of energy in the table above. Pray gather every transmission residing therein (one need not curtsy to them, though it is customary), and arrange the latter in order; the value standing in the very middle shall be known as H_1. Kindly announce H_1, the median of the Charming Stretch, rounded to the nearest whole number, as 330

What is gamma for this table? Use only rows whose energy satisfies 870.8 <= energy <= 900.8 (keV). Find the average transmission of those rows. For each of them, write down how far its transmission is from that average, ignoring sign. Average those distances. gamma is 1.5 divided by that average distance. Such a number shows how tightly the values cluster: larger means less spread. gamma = 0.68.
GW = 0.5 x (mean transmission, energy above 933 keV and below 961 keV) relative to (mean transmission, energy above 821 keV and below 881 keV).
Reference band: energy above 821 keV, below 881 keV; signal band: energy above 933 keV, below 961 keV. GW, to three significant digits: 0.477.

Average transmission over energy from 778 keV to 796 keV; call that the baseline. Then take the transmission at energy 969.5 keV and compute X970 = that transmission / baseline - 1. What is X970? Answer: -0.026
